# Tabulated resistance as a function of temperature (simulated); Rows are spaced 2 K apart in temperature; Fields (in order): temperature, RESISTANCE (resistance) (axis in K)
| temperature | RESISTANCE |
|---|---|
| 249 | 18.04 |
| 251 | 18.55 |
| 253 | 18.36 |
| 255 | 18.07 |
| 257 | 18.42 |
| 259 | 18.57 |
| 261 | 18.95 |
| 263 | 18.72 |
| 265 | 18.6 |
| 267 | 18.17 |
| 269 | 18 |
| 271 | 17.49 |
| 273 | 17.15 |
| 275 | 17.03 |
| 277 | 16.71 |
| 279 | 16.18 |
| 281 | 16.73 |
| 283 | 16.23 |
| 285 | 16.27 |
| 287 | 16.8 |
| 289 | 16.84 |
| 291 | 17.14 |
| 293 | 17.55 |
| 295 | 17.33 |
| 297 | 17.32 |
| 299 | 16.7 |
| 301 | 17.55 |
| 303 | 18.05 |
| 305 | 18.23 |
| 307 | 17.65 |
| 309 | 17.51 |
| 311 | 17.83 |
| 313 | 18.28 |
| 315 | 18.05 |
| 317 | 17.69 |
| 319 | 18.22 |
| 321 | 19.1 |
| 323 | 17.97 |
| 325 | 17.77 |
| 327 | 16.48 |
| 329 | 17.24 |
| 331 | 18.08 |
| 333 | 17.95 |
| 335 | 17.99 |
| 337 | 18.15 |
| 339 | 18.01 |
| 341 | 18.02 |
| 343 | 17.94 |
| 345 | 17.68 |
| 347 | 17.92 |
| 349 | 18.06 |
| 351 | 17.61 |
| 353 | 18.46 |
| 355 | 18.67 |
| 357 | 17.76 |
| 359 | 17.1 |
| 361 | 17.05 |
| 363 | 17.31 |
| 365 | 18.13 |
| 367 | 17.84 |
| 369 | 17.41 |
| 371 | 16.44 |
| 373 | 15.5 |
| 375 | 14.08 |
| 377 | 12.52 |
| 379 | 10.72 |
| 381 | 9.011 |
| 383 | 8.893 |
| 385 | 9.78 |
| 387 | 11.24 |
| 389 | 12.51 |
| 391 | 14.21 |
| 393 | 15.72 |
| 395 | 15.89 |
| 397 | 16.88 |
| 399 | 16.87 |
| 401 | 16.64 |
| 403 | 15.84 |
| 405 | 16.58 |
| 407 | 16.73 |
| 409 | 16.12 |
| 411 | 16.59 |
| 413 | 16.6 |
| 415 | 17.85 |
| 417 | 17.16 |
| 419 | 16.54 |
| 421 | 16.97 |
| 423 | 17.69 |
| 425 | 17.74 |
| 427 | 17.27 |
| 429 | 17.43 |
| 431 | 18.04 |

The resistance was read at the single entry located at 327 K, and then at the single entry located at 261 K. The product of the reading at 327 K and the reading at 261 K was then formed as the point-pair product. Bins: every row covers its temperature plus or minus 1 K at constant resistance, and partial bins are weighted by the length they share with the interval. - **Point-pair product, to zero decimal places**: 312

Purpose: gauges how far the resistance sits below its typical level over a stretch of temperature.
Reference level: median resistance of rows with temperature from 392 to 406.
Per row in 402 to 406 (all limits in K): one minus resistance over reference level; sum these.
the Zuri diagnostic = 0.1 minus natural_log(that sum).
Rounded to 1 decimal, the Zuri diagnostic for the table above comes 3.2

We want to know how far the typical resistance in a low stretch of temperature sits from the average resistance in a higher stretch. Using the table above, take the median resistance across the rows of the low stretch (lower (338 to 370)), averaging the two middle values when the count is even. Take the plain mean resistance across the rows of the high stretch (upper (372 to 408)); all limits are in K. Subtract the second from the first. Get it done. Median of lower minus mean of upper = 4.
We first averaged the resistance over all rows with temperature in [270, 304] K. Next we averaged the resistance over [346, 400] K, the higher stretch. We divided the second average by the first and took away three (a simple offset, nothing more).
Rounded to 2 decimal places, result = -2.10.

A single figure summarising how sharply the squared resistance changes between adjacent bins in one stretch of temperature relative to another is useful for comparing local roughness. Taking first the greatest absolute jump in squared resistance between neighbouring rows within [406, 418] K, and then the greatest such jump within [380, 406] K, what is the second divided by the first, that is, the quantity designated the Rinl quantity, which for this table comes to 1.1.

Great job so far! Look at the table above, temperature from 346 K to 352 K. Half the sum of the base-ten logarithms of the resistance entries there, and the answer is 1.88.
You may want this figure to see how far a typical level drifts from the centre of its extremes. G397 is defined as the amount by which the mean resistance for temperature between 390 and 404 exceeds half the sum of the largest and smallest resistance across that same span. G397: 0.46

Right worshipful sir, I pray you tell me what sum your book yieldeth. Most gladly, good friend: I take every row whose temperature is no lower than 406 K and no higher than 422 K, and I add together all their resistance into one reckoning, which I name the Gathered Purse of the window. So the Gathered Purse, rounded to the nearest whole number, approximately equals 135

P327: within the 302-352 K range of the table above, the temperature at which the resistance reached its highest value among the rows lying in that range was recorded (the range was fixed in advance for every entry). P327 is 321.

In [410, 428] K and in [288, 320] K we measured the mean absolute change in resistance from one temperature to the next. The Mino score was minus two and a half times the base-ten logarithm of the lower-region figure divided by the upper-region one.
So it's 0.4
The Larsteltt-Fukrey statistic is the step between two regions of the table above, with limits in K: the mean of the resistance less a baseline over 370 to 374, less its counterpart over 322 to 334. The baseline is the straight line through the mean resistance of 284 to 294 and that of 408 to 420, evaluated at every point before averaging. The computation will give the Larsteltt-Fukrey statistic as -1.6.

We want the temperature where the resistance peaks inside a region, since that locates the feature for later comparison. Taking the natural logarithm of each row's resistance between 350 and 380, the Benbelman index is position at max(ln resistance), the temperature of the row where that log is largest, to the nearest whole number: 355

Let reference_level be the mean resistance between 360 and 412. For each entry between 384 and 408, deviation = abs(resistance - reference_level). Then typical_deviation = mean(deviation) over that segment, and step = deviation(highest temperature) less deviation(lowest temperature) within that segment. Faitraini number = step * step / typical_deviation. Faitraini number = 5.2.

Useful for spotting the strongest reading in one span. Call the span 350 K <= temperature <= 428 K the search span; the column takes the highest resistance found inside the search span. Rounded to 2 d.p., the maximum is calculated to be 18.67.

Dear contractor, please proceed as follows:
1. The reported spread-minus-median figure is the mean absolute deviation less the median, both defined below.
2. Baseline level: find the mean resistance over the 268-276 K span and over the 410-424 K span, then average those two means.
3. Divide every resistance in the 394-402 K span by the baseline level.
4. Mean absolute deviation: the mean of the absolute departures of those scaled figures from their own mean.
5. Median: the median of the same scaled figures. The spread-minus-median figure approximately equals -0.95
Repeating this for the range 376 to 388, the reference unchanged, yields -0.53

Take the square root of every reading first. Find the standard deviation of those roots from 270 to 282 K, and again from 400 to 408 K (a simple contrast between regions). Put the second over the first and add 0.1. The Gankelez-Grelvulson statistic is 1.0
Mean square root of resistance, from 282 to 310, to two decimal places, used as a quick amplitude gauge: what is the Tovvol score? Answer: 4.15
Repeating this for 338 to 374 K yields 4.20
